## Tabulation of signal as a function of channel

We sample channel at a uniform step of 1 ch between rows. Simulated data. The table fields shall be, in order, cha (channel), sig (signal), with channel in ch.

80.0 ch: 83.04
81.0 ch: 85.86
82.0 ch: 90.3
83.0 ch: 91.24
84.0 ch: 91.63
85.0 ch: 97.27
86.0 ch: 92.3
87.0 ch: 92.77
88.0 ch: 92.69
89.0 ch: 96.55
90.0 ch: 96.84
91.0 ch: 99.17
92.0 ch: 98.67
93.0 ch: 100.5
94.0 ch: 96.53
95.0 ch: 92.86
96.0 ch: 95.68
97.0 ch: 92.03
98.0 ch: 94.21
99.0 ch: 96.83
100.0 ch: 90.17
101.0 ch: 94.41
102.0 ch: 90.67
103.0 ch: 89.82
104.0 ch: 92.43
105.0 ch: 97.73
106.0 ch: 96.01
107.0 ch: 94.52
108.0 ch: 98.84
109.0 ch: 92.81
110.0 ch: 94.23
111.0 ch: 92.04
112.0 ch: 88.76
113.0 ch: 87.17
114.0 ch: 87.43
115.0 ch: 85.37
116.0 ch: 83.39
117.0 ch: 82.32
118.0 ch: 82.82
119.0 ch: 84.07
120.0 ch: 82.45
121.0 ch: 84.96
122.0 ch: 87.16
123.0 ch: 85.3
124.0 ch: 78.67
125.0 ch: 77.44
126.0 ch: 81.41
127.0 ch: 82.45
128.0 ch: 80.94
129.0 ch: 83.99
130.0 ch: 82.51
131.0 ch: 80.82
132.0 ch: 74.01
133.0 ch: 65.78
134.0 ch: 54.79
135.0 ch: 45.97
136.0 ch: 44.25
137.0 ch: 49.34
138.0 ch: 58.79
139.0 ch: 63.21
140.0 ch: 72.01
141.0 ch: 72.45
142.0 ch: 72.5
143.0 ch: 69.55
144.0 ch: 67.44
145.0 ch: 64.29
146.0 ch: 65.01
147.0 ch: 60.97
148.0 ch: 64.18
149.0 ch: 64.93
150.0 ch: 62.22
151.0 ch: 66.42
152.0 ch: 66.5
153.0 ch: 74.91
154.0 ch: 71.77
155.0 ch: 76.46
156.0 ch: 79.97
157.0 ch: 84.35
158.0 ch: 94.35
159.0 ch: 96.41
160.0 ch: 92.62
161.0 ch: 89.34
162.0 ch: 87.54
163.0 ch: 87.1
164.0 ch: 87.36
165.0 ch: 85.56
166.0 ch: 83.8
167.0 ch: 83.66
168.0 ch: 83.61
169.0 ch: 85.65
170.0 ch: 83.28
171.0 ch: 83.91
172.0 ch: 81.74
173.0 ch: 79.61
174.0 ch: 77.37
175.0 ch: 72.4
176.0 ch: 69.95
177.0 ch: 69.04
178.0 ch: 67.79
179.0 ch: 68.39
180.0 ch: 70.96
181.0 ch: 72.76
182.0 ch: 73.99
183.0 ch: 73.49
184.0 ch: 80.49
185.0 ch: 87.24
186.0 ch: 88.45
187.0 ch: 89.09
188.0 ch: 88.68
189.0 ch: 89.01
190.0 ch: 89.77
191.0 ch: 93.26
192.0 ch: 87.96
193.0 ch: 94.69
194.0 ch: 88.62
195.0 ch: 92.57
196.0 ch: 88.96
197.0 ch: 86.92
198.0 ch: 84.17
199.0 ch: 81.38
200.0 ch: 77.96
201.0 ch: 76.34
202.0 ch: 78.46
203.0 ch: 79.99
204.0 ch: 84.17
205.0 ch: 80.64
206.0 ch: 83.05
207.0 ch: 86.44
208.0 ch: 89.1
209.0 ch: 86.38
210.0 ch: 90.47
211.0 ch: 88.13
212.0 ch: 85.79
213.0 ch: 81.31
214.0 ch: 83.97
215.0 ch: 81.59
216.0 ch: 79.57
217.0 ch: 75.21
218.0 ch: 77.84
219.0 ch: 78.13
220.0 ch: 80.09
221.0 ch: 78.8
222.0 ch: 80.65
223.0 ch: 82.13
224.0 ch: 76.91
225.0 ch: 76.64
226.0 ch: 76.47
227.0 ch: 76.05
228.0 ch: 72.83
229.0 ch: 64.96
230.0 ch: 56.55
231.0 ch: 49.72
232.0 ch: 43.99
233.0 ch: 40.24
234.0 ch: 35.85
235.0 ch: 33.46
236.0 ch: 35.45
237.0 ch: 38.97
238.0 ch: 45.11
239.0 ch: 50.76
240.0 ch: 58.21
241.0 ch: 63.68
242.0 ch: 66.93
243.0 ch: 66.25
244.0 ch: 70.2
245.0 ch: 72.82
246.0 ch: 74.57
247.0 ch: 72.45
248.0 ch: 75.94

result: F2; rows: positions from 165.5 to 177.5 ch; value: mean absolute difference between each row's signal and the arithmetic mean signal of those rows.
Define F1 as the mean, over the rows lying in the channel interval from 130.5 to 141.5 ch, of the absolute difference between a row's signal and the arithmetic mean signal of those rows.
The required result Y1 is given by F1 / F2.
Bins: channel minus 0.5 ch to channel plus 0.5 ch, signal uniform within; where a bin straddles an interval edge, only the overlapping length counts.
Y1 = 2.1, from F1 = 10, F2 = 4.9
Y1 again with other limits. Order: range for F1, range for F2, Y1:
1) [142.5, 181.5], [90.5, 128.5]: 1.6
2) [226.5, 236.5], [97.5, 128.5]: 2.6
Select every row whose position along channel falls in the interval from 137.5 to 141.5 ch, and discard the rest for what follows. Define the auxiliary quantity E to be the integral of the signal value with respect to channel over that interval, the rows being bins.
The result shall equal 266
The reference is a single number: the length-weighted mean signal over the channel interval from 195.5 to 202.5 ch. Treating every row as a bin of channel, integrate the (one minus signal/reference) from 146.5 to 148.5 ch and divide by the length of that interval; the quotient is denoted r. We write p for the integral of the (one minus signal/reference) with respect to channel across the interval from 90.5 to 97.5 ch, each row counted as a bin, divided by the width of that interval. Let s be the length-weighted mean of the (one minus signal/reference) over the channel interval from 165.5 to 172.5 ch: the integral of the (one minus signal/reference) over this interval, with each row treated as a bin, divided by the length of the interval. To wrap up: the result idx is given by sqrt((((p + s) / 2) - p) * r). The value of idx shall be 0.14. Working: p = -0.18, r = 0.24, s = -0.02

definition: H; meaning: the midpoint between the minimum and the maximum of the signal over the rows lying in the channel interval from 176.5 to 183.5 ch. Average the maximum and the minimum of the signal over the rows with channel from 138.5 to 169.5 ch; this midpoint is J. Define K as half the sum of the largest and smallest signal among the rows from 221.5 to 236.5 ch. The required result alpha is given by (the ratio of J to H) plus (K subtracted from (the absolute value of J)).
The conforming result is 22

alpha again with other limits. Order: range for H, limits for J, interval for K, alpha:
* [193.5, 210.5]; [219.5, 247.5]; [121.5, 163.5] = -12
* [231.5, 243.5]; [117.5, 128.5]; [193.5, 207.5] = -1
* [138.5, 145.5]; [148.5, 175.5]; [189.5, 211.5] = -5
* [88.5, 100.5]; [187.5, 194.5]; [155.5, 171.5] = 4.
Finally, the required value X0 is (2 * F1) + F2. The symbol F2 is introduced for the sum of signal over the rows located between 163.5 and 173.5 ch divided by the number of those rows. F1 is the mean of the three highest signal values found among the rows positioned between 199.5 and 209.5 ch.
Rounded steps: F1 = 87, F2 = 84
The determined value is 258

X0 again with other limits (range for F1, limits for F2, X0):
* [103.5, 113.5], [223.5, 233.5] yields 258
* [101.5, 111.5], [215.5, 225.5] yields 274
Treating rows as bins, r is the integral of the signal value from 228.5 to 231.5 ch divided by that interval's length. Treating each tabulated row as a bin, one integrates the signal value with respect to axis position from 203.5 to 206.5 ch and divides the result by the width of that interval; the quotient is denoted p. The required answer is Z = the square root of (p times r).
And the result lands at 69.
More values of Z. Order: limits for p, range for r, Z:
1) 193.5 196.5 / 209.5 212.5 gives 89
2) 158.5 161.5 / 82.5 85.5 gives 93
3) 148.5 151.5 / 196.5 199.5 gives 74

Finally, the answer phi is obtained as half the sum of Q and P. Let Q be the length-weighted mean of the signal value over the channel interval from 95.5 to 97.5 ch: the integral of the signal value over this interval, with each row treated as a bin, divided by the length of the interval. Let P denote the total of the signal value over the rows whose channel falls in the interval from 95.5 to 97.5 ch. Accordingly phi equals 141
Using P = 188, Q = 94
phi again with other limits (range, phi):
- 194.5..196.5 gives 136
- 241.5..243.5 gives 100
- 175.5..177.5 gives 104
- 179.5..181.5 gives 108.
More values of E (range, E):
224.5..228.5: 302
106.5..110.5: 380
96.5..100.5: 373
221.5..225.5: 316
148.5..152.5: 260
